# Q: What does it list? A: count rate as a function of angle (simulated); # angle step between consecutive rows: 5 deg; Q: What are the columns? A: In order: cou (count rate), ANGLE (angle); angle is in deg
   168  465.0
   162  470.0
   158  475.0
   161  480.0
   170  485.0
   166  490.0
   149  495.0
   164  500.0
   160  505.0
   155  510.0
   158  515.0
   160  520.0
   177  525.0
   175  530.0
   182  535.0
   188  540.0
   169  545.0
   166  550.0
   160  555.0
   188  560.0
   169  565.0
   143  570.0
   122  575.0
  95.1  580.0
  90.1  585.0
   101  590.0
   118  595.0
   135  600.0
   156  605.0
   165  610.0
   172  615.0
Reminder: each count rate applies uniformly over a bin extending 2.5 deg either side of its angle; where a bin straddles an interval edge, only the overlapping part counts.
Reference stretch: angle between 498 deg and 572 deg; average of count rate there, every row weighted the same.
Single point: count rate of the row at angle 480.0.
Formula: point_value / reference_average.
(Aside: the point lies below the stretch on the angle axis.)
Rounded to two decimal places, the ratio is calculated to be 0.96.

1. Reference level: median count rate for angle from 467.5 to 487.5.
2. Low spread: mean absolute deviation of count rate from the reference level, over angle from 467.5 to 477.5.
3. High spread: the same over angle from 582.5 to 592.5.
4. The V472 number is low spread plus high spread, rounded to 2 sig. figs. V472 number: 68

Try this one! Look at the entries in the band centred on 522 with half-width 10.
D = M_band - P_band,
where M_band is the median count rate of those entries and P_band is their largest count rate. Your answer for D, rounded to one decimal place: -9.5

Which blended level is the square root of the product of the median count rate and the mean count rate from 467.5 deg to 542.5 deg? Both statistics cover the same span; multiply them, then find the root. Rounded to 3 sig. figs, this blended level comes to 164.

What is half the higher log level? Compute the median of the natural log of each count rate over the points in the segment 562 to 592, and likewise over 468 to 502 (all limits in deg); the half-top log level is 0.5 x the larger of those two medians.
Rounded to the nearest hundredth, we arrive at 2.54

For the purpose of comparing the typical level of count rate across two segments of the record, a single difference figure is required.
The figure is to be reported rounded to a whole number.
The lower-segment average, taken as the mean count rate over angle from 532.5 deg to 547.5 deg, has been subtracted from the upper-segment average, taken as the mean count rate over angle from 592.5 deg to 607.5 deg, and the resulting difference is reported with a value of -43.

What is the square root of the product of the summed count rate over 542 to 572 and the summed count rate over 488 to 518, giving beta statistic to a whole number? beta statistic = 973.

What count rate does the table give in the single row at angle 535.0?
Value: 182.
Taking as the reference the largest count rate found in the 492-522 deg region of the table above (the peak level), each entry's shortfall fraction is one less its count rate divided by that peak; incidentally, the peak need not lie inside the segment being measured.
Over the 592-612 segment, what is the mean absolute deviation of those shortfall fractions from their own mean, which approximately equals 0.104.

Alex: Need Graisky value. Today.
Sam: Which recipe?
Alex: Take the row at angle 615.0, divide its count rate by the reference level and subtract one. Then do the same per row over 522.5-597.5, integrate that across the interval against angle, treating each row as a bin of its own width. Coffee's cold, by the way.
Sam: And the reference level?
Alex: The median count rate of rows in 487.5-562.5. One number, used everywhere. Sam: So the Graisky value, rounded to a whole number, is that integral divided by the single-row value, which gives -206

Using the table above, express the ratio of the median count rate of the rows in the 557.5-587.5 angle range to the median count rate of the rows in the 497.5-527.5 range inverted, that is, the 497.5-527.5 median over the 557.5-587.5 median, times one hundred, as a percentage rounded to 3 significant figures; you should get 121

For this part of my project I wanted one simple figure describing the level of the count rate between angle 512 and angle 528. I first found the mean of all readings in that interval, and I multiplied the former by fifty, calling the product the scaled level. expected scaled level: 8250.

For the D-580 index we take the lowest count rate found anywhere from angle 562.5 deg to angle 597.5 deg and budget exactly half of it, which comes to 45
